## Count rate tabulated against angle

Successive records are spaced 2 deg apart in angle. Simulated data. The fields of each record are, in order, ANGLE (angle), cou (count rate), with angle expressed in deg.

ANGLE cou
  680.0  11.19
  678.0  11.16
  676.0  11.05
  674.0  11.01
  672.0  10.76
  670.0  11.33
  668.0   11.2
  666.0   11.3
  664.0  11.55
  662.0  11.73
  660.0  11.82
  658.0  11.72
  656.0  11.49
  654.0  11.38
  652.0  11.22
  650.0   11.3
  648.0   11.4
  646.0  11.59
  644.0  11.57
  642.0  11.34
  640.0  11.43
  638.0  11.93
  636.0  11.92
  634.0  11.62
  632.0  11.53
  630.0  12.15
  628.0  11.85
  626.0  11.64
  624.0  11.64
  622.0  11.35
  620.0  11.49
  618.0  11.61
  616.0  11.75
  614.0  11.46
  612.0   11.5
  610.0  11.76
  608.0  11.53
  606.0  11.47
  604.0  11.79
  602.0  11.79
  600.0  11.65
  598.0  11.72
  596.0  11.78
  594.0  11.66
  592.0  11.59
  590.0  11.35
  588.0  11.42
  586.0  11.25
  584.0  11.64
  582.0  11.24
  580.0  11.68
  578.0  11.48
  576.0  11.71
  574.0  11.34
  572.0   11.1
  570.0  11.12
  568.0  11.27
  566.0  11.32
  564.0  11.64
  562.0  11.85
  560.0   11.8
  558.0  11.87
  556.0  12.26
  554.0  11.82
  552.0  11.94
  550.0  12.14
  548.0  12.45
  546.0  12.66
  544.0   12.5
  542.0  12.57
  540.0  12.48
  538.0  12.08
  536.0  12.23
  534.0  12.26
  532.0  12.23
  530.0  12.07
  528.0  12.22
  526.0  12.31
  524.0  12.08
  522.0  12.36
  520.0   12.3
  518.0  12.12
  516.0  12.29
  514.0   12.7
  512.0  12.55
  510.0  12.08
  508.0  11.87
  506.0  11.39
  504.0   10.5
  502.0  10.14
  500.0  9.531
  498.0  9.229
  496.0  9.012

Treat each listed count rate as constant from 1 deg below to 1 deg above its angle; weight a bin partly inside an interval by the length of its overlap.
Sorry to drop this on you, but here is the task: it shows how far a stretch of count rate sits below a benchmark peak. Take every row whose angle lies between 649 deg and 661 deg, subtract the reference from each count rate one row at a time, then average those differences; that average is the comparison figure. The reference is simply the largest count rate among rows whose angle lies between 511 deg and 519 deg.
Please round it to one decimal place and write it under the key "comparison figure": -1.2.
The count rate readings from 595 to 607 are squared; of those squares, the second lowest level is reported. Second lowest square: 136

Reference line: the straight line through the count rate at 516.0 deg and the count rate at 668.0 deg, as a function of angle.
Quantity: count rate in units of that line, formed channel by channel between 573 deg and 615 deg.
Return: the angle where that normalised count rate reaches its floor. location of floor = 582.0 deg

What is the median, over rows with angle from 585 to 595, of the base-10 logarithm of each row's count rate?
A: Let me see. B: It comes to 1.058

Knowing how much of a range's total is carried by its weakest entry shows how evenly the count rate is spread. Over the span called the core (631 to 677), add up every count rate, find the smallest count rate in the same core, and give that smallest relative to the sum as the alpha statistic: 0.0409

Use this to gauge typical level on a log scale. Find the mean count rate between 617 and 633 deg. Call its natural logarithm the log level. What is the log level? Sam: 2.46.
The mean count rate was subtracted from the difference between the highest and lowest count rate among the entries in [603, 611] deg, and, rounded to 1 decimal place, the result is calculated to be -11.3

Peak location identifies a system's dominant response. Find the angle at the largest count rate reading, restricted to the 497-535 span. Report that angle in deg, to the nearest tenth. 514.0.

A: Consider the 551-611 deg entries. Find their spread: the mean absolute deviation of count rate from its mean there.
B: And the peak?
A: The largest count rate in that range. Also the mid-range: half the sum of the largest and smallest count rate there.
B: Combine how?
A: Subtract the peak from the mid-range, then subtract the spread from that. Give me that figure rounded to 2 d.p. -0.80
